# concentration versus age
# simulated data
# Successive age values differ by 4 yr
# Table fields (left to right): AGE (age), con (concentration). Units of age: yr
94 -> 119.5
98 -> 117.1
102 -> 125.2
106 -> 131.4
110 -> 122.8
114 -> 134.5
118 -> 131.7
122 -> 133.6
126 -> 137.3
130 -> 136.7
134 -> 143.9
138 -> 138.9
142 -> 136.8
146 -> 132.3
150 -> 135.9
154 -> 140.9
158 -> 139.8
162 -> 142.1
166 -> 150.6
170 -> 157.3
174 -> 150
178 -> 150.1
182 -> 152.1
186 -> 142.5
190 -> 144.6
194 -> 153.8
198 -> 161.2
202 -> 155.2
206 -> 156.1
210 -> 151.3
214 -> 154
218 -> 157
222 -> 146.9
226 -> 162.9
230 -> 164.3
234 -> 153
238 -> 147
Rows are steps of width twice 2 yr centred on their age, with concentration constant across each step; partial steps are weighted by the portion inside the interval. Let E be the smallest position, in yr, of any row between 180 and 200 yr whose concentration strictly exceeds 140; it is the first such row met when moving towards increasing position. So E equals 182 yr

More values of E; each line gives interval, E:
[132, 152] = 134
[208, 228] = 210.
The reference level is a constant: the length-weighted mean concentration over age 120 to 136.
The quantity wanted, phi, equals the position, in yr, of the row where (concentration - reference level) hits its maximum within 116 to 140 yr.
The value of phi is 134 yr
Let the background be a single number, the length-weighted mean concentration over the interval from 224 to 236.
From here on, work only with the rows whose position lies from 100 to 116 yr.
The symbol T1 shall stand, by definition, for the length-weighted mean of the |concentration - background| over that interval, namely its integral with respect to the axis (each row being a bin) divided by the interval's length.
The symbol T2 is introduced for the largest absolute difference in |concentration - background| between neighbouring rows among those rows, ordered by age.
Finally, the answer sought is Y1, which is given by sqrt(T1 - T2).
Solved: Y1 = 4.5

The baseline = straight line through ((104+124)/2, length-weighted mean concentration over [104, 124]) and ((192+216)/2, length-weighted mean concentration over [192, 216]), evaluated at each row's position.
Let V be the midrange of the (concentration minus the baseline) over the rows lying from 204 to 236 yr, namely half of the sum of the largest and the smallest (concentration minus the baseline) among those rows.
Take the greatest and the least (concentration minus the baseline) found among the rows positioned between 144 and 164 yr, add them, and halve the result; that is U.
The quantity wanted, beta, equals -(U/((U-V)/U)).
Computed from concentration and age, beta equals -10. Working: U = -4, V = -5.6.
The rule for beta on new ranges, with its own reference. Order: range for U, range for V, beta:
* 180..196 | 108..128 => 7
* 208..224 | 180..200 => 8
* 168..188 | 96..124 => -1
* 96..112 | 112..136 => 2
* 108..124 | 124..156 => 1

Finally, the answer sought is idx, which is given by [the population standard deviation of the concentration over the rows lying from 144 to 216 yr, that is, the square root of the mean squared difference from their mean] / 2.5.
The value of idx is 3.1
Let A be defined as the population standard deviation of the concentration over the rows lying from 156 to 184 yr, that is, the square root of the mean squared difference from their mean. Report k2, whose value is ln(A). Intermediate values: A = 5.55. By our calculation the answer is 1.71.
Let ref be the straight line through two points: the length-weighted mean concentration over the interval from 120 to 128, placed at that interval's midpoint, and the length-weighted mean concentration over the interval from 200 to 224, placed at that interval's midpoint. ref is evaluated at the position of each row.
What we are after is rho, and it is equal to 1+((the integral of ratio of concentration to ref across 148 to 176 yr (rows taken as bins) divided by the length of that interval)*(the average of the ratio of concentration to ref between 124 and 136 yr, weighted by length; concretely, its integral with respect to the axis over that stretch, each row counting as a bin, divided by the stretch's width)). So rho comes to 2.03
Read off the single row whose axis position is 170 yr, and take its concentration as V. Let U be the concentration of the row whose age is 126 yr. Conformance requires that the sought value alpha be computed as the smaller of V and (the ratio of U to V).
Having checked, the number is 0.87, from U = 137.3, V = 157.3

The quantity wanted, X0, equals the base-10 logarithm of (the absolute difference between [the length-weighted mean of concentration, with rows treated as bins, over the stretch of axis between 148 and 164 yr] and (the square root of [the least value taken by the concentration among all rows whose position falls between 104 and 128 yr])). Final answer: 2.11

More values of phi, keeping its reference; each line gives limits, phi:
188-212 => 198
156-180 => 170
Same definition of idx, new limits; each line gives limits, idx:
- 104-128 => 1.8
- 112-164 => 1.4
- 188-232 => 2.4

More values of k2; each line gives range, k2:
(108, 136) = 1.78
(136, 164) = 1.13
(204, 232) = 1.74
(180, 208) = 1.81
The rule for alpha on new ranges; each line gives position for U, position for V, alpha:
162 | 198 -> 0.88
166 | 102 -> 1.20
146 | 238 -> 0.90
